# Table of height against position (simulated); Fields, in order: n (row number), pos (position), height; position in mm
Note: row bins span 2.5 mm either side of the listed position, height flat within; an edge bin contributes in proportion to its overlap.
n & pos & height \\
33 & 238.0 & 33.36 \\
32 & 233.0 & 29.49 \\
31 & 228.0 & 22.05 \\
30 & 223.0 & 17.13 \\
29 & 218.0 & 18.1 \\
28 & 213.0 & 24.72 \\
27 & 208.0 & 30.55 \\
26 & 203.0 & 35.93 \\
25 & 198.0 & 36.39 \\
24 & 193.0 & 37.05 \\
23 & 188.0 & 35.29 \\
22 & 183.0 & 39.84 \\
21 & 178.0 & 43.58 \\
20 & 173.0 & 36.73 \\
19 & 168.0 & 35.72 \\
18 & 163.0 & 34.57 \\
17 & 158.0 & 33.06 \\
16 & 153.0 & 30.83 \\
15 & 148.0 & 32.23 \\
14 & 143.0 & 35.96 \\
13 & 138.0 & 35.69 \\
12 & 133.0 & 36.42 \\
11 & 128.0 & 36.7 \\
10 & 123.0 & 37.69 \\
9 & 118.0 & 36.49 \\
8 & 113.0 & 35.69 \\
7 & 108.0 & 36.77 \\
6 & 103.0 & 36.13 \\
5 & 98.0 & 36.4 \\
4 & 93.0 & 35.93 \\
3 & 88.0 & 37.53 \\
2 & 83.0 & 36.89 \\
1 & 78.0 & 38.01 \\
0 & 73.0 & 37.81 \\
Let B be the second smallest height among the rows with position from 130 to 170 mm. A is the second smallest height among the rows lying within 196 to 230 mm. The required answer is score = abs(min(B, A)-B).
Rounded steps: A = 18.1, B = 32.23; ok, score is 14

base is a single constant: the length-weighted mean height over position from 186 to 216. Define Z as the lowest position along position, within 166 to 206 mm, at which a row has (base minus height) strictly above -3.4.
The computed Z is 168.0 mm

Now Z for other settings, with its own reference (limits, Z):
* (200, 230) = 203.0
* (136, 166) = 138.0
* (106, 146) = 113.0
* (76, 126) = 93.0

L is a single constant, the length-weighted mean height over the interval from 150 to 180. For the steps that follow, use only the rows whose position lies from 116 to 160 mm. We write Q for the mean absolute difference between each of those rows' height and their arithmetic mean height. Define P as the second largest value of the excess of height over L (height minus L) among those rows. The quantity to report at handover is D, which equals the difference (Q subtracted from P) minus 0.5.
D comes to -1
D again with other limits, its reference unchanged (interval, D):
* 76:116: 1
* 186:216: -3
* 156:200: 2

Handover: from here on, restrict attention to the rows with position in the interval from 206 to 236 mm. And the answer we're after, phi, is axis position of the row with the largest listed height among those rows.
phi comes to 208.0 mm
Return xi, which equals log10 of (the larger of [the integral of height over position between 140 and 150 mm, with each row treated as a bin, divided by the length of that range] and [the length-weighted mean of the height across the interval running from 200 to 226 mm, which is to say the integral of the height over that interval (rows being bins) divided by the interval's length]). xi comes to 1.53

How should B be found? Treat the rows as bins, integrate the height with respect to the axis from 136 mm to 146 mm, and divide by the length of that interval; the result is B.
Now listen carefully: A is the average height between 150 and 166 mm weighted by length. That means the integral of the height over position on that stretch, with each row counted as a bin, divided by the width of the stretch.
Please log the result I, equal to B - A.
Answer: 2.8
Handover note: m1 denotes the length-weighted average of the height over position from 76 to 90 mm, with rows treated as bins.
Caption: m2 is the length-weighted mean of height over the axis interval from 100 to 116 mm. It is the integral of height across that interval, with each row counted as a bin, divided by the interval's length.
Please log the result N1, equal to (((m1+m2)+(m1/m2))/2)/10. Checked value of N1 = 3.74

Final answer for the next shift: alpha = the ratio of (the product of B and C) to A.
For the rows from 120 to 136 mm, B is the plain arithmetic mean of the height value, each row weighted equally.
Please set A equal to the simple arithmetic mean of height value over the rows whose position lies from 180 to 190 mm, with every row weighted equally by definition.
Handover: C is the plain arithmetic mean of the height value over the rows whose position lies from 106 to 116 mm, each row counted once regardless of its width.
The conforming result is 36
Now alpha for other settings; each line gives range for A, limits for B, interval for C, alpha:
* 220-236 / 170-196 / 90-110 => 61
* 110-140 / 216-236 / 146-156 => 19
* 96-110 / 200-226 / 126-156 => 24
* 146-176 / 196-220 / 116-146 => 31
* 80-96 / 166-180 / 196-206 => 38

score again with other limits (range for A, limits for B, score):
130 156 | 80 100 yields 4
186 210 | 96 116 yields 1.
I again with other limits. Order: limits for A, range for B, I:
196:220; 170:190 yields 9.7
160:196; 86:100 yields -0.9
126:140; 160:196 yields 1.2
